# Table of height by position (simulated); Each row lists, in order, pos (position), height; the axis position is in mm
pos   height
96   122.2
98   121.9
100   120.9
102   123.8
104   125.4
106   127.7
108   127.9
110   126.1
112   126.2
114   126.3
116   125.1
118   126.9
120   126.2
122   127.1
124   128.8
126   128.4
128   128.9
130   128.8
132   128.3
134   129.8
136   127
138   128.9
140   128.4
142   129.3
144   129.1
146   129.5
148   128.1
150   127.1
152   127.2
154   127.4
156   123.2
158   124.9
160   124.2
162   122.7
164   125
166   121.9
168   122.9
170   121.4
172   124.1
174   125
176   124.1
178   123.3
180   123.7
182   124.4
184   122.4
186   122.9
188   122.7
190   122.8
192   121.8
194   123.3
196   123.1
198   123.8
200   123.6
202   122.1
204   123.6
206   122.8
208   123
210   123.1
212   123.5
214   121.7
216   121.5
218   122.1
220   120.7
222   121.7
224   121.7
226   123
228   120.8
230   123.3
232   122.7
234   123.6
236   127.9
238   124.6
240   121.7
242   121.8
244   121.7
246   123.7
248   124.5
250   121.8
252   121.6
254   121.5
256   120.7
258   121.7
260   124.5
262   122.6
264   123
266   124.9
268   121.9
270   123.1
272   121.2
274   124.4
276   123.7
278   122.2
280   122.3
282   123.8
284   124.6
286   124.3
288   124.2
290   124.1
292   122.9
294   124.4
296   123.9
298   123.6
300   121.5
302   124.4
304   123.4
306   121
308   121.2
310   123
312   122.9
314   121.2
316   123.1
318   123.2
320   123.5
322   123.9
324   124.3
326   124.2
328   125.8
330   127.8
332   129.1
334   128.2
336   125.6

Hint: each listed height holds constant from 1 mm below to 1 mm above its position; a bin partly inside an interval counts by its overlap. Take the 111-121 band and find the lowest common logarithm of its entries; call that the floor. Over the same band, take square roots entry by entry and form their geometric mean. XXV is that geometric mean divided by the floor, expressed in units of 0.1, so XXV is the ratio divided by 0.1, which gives 53.6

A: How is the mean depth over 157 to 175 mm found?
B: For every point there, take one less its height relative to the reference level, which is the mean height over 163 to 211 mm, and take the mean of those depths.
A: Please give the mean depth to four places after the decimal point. -0.0030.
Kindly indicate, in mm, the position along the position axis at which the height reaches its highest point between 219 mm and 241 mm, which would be 236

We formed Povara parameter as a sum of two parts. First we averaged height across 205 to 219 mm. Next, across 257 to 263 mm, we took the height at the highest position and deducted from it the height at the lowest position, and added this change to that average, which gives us 123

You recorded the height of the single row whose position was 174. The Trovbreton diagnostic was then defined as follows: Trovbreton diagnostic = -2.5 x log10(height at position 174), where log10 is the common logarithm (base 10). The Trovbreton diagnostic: -5.24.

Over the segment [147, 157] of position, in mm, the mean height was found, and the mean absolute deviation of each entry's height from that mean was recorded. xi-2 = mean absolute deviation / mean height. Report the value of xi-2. 0.0107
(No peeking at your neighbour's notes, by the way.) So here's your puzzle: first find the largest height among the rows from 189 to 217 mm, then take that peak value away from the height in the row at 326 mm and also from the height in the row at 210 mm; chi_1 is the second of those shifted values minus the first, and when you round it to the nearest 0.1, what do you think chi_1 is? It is -1.1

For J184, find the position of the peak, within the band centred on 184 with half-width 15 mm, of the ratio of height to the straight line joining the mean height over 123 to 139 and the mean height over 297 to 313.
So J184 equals 174 mm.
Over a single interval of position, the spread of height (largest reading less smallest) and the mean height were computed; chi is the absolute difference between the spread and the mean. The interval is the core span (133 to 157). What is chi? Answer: 121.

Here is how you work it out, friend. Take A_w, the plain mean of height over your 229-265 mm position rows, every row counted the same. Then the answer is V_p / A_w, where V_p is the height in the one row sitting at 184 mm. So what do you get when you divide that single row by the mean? 1.00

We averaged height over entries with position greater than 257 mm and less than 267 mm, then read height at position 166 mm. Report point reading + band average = 245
